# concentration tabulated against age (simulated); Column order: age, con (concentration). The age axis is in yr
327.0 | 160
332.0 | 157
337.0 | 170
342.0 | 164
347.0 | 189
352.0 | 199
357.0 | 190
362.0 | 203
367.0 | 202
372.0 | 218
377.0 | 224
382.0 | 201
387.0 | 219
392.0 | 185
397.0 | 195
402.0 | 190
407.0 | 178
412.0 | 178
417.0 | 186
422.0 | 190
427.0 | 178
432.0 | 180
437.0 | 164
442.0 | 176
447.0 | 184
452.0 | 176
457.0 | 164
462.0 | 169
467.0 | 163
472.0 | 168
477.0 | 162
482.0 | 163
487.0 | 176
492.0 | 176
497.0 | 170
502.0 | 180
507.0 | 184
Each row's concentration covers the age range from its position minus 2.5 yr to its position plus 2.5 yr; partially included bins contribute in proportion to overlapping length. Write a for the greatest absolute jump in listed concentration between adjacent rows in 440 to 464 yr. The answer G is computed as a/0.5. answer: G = 24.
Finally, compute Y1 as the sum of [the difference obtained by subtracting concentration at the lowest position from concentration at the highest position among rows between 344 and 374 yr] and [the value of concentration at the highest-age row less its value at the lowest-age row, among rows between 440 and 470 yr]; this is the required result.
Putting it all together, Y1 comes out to 16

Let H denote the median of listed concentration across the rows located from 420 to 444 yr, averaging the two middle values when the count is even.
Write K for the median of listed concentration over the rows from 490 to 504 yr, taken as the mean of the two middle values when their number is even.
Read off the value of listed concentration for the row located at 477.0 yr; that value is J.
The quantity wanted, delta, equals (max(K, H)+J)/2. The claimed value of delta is 170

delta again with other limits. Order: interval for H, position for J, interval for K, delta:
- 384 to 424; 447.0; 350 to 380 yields 193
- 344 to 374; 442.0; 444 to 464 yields 188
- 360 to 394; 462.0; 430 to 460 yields 186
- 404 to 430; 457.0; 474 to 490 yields 171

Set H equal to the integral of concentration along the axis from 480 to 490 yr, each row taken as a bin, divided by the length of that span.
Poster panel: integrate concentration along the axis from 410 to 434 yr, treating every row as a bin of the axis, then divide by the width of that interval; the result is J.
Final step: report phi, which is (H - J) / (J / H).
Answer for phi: -12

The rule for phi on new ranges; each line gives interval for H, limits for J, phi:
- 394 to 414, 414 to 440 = 6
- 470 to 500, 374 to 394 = -32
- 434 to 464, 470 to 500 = 3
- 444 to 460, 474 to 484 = 13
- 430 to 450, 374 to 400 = -25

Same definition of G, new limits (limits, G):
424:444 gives 32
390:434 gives 24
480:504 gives 26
